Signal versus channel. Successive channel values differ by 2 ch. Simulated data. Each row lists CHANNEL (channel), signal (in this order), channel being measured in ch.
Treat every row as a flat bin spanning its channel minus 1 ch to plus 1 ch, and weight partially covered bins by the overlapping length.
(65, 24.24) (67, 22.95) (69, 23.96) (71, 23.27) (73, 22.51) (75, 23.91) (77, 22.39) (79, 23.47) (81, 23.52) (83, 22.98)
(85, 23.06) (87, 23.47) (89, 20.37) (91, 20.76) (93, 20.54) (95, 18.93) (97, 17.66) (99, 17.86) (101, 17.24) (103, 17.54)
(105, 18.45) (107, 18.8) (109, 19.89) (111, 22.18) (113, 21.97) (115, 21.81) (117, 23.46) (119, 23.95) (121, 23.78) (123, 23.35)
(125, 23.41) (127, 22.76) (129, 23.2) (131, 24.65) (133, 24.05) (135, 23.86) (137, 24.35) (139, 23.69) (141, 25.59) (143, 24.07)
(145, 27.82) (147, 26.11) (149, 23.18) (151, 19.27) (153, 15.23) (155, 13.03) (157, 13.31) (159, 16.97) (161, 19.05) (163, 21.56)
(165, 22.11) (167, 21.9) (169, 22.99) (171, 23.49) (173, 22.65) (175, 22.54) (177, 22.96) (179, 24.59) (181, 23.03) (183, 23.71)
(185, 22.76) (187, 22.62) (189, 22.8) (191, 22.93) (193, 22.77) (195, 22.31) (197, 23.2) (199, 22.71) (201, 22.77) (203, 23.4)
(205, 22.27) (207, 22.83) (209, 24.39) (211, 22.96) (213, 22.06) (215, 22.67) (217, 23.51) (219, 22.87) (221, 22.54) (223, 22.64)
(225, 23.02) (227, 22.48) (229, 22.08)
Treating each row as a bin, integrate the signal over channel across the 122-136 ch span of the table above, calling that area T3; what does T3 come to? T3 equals 331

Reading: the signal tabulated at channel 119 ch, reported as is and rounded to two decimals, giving 23.95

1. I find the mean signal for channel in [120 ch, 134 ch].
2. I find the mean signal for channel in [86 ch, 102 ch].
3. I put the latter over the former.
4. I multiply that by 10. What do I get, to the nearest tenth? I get 8.3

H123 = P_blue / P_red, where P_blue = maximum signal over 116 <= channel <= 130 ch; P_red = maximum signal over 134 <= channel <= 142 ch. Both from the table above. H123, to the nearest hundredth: 0.94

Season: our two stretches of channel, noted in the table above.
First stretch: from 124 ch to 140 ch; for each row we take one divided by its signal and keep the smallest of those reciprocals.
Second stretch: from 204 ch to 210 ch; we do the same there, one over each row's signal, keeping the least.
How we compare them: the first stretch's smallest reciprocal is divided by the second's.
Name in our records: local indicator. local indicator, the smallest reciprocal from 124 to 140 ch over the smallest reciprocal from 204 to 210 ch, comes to 0.99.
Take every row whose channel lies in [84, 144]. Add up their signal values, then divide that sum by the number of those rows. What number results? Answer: 21.8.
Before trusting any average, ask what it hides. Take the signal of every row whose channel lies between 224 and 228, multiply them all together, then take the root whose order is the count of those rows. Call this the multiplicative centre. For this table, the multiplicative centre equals 22.7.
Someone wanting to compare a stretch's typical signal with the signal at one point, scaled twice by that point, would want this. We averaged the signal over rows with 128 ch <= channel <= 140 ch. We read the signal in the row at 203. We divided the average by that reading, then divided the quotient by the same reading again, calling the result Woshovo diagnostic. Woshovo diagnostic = 0.044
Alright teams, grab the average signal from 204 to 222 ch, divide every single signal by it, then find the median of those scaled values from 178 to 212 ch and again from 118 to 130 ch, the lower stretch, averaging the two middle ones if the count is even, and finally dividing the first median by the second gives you 0.98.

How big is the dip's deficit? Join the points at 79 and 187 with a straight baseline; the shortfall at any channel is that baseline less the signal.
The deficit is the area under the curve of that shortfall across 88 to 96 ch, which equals 26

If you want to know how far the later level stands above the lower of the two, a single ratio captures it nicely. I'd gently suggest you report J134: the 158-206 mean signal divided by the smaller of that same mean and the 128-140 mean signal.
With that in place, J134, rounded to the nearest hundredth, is 1.00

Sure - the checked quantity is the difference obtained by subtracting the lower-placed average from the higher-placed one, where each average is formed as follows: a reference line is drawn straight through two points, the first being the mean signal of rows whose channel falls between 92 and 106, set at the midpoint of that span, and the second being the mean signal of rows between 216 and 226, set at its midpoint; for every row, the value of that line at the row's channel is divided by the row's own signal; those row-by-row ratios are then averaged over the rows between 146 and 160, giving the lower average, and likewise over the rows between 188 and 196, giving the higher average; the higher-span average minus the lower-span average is -0.23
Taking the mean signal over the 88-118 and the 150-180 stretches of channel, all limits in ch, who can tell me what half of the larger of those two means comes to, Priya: 10.1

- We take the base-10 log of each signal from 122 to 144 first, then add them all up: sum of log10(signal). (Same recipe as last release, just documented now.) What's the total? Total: 15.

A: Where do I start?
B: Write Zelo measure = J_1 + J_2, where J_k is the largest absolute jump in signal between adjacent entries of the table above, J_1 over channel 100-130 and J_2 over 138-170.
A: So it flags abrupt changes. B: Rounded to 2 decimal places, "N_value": 6.33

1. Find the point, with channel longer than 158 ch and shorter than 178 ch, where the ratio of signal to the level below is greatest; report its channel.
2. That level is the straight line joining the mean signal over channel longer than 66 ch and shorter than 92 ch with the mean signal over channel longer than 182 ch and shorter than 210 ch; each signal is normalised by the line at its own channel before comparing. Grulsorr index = 171 ch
